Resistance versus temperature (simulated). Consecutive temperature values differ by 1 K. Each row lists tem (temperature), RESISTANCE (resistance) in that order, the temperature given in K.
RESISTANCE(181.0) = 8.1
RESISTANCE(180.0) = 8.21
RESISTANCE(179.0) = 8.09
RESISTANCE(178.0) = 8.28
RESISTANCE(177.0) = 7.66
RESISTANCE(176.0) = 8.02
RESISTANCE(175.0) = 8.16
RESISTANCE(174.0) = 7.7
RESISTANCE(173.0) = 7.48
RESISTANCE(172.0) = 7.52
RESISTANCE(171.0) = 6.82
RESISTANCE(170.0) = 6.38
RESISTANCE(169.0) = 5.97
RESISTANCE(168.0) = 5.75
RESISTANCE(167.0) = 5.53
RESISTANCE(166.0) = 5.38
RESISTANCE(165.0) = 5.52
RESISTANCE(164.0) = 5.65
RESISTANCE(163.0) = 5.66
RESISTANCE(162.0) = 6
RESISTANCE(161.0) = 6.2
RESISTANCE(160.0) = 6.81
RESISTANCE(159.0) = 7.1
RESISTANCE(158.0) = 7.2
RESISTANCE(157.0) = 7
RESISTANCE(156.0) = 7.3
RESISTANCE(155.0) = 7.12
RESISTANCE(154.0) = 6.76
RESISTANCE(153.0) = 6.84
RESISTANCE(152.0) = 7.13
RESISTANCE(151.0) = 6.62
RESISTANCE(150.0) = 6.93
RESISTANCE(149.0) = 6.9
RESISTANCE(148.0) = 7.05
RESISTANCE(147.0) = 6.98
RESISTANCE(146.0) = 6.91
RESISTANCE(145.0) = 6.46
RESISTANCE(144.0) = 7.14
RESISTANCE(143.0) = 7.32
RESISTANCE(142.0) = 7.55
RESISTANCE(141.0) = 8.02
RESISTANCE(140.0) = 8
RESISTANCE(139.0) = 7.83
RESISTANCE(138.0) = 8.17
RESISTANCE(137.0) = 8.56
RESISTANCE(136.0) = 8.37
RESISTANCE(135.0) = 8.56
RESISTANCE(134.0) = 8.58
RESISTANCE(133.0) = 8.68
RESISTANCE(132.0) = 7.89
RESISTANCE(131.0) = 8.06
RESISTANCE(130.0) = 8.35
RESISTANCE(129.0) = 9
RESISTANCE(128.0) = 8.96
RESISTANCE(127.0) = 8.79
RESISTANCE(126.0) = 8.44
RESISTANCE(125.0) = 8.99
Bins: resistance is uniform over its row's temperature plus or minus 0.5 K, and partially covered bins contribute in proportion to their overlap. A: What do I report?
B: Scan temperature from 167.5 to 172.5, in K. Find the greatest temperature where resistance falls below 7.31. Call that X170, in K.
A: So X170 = 171.0 K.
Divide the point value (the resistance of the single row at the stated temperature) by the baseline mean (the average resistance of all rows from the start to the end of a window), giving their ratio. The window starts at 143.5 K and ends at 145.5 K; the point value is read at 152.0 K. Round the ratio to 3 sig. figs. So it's 1.05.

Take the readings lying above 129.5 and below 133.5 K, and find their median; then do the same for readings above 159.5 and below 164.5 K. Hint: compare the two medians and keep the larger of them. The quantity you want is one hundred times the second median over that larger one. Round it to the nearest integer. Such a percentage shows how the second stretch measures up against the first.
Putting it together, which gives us 73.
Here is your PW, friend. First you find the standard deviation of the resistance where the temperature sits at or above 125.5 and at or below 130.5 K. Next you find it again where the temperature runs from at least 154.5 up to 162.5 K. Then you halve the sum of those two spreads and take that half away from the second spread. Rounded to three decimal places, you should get 0.092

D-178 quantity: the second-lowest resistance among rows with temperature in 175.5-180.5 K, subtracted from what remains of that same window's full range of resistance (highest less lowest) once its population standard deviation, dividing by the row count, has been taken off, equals -7.62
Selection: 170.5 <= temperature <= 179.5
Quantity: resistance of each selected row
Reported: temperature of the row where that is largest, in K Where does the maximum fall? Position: 178.0 K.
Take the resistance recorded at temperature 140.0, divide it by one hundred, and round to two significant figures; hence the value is 0.080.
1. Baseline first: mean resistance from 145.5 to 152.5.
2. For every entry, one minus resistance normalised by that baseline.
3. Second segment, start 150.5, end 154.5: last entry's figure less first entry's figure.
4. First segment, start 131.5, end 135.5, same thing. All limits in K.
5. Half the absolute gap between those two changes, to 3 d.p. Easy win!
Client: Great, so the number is 0.038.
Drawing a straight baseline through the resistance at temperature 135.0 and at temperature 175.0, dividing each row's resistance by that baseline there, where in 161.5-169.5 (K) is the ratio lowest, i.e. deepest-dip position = 166.0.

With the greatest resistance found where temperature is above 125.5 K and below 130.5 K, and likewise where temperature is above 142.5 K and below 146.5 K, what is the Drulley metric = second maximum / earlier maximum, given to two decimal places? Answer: 0.81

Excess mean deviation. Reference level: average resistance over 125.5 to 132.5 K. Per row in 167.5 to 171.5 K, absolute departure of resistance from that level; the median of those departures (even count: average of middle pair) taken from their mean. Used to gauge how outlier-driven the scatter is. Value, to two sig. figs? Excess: -0.055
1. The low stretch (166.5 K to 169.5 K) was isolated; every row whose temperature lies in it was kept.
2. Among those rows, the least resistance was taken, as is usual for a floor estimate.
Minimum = 5.53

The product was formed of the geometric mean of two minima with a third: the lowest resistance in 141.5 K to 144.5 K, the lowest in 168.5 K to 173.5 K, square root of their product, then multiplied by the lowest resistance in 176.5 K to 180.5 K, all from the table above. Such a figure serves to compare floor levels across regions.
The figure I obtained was 50.0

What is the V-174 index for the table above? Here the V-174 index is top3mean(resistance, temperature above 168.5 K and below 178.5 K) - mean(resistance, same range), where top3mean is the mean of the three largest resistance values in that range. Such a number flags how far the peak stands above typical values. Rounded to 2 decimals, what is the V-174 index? 0.75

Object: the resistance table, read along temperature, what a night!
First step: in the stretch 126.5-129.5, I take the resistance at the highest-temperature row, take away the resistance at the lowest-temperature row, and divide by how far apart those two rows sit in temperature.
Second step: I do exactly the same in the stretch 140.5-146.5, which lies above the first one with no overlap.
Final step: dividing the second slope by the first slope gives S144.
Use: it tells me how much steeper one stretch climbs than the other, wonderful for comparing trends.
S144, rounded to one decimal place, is -2.1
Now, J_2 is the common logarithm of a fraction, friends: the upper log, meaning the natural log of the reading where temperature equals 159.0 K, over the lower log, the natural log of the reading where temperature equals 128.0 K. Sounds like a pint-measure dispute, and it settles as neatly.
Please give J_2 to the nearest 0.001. -0.049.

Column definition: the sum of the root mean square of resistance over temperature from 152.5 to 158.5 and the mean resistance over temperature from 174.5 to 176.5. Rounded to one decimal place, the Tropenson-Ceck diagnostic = 15.1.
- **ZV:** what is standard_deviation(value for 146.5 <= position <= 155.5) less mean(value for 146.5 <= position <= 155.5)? -6.8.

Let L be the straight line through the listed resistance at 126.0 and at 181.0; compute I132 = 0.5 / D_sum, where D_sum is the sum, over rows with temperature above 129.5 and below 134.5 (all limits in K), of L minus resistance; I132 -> 1.10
